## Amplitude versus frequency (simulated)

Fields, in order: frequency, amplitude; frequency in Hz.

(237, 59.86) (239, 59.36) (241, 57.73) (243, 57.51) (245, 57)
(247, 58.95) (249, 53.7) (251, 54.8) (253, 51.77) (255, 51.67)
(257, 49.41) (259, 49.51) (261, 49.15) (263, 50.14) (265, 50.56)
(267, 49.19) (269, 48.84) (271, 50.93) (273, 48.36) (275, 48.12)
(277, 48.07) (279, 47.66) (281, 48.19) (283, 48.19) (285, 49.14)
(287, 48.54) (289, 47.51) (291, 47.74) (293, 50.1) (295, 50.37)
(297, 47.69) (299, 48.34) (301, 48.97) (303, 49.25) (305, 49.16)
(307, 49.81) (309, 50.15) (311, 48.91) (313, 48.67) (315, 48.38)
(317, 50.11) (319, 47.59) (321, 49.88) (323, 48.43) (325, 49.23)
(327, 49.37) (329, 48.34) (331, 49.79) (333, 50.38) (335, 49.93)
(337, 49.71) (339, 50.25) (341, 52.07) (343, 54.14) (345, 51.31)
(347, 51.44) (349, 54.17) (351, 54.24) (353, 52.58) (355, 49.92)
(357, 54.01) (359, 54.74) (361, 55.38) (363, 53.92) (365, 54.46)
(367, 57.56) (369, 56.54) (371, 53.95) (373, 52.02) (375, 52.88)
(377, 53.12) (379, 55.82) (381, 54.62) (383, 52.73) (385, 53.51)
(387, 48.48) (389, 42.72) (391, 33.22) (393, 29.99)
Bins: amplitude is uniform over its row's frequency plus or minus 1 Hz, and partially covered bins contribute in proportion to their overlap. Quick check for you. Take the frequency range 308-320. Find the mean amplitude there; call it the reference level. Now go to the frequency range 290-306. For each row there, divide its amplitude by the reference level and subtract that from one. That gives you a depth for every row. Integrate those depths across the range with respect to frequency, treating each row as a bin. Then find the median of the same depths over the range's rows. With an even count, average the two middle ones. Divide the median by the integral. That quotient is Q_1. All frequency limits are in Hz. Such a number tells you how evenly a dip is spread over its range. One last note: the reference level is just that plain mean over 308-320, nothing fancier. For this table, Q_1 -0.38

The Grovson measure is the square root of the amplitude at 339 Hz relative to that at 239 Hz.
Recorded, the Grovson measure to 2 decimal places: 0.92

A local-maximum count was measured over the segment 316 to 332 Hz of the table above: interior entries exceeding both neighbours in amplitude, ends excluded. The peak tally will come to 2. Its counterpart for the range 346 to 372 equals 3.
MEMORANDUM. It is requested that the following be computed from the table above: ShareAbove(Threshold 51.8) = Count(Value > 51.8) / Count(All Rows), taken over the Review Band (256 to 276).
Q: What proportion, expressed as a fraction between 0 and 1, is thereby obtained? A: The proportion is 0.00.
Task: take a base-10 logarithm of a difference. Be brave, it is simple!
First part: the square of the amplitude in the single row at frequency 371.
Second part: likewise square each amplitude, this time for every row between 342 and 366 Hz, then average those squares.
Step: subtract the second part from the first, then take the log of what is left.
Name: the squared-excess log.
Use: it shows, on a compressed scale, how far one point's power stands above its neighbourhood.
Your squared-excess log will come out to 1.8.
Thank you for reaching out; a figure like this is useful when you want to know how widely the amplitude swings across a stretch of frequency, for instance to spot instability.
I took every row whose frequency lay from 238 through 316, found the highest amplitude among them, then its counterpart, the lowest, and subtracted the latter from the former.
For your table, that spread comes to 12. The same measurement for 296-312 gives 2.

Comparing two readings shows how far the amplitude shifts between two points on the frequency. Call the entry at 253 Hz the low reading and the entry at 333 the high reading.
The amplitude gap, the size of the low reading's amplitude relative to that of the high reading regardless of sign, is 1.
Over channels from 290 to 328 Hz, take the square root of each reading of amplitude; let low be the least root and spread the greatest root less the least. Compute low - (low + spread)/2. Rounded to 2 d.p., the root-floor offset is 3.35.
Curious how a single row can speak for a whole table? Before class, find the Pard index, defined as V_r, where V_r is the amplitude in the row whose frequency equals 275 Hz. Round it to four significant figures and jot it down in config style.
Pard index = 48.12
